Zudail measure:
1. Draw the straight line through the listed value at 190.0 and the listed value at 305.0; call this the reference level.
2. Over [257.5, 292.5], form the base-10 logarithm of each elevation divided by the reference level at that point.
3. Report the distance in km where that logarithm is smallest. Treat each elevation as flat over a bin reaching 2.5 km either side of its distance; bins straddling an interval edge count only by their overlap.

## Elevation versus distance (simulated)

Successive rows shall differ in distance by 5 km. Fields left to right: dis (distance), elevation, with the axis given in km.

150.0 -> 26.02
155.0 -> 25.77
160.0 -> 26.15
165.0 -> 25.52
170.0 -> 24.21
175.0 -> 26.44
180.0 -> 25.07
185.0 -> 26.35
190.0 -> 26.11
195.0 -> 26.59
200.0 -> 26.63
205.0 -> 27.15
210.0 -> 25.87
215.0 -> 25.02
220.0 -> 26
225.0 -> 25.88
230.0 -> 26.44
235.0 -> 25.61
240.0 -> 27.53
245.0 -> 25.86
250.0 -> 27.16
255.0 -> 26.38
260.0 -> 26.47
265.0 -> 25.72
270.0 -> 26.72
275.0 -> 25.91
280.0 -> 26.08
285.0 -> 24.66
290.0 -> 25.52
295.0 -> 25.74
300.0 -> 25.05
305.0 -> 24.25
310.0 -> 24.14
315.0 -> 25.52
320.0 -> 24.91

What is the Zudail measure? 285.0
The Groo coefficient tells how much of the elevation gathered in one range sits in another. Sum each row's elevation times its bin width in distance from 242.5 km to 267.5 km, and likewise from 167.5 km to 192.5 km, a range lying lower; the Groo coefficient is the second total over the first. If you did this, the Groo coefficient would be 0.97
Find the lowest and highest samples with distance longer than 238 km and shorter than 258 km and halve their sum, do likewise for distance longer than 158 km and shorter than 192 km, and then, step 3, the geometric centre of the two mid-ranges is 26.0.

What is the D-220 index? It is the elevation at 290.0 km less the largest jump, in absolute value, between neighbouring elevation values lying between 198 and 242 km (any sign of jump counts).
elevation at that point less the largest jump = 23.6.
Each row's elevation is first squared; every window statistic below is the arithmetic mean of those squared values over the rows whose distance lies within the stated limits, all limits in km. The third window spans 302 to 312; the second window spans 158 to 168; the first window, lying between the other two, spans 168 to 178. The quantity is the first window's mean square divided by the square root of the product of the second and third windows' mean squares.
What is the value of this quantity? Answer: 1.03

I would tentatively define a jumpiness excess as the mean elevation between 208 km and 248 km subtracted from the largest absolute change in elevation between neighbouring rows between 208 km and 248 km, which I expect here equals -24.1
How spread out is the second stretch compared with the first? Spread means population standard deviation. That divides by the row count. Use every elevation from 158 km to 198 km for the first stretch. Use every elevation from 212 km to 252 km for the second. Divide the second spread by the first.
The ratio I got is 1.01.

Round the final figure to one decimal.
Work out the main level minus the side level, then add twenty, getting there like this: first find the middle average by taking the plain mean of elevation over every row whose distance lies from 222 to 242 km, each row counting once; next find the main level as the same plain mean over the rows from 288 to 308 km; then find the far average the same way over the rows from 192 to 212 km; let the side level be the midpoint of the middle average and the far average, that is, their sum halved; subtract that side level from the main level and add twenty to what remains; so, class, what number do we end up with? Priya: 18.7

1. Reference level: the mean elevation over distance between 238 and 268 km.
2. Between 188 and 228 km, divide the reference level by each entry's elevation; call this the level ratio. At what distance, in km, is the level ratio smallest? 205.0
